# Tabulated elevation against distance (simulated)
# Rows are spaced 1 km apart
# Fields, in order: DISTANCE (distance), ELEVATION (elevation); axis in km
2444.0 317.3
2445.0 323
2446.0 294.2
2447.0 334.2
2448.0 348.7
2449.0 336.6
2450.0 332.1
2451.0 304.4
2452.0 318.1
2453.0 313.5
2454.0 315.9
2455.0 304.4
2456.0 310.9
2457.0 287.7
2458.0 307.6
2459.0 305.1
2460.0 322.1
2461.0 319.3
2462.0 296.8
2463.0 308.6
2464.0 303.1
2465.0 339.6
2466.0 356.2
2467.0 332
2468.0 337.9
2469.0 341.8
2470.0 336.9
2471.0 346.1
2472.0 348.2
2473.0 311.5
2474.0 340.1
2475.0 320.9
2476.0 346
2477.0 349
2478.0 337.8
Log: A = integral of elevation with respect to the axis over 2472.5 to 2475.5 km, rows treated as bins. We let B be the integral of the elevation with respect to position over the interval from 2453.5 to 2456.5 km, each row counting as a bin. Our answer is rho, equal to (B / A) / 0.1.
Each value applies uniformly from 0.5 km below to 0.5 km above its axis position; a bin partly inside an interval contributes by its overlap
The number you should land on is 9.6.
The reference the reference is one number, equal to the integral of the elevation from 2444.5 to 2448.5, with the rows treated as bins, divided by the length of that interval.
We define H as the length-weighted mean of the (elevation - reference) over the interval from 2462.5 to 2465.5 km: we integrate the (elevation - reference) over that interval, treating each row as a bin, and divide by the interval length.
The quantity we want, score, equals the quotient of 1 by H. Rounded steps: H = -7.9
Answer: -0.126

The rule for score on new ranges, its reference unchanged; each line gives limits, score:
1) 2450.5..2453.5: -0.077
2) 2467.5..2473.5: 0.083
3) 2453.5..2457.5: -0.049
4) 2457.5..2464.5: -0.062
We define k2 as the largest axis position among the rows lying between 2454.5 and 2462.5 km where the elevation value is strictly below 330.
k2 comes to 2462.0 km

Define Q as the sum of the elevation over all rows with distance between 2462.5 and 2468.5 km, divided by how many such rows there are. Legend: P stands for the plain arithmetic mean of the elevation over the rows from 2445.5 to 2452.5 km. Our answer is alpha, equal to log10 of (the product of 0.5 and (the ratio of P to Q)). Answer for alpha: -0.308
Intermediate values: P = 324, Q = 330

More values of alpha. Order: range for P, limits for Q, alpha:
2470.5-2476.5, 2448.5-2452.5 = -0.284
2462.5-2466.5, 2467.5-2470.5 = -0.317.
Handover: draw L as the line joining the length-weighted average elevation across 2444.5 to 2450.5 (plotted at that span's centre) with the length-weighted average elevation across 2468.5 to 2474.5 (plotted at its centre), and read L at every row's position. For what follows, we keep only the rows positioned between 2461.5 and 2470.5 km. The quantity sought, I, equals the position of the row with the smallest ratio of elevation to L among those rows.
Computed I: 2462.0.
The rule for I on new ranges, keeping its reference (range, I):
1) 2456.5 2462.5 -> 2457.0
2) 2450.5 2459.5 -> 2457.0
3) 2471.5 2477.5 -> 2473.0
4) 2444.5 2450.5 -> 2446.0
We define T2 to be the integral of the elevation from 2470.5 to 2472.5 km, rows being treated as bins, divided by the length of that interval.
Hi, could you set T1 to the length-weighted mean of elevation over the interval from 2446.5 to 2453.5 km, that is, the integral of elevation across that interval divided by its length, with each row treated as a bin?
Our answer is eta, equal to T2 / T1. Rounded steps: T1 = 327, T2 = 347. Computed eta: 1.06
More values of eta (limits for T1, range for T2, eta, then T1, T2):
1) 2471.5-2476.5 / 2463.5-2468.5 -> 1.00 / 333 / 334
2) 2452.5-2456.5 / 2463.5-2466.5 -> 1.07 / 311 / 333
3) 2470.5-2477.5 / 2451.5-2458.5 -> 0.91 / 337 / 308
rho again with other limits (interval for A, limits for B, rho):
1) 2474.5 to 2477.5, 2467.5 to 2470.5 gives 10.0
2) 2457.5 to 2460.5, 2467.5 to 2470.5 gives 10.9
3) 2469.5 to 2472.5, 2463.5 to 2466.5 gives 9.7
